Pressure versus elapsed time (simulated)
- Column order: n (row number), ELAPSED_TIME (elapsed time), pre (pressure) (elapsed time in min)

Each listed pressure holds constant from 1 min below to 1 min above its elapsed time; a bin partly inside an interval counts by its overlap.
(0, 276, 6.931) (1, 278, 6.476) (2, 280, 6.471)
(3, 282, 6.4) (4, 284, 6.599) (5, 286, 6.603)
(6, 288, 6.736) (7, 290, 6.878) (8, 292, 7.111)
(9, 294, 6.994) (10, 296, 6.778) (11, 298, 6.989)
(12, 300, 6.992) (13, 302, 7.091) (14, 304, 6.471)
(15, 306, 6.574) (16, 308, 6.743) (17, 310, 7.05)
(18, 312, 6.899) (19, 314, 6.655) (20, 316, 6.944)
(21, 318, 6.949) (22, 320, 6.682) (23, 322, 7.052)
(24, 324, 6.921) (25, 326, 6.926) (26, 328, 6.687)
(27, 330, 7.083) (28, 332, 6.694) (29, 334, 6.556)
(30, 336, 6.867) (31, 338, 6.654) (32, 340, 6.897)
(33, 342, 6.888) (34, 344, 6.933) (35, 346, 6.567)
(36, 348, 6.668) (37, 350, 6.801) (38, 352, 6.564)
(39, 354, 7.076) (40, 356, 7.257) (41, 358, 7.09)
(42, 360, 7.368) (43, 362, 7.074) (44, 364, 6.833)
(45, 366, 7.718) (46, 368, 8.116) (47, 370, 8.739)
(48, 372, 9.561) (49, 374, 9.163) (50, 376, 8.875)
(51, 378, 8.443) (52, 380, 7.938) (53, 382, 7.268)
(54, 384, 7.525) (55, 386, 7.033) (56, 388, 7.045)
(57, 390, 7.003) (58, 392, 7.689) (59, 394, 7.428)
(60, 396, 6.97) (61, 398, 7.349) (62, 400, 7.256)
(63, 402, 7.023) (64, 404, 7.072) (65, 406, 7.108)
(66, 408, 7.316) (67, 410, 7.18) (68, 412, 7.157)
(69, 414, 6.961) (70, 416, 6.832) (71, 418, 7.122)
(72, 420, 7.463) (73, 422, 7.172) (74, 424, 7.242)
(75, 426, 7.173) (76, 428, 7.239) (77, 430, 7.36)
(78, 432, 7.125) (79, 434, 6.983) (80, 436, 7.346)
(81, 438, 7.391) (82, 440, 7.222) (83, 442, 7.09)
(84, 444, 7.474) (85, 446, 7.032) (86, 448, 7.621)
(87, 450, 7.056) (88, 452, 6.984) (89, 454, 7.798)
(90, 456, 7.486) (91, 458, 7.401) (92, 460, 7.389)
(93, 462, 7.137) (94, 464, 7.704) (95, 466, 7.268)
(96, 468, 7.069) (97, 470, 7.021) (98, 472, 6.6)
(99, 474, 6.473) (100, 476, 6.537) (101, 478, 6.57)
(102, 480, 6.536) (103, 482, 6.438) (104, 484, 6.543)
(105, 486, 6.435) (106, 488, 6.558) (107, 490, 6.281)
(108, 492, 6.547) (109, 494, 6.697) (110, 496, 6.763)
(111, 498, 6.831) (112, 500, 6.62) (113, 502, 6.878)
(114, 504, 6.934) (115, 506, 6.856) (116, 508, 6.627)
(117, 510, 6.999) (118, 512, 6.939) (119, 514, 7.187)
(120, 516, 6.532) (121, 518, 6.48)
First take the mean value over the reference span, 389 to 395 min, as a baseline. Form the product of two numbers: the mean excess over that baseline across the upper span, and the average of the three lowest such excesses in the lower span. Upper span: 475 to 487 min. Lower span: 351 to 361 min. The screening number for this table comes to 0.400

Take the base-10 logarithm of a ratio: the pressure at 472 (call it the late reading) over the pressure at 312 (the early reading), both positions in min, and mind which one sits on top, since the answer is -0.019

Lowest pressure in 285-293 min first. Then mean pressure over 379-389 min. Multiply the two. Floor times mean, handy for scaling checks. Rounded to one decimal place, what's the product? 48.6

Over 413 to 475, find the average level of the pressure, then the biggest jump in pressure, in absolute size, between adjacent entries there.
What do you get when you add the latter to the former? 8.0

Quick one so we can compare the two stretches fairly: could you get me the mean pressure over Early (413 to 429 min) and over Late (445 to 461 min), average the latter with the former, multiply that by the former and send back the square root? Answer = 7.20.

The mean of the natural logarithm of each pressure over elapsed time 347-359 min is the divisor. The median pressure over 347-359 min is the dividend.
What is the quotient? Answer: 3.59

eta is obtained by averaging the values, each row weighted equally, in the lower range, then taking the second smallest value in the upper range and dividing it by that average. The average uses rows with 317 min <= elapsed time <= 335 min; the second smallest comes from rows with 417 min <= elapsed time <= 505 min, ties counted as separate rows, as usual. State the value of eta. 0.94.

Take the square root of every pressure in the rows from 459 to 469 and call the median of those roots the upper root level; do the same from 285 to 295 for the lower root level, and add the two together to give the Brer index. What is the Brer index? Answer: 5.32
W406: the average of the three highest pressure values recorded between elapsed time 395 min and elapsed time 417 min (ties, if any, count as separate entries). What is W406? 7.3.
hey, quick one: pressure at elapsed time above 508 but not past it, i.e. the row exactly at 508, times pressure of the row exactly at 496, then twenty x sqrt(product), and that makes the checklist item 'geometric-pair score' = 134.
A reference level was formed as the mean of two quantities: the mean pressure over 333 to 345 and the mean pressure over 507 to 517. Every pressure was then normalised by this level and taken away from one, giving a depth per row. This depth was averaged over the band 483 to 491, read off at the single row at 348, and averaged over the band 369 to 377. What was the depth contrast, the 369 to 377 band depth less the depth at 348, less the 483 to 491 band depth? -0.41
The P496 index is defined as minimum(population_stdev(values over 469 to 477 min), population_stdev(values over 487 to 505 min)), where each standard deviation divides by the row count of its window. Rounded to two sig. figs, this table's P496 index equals 0.19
